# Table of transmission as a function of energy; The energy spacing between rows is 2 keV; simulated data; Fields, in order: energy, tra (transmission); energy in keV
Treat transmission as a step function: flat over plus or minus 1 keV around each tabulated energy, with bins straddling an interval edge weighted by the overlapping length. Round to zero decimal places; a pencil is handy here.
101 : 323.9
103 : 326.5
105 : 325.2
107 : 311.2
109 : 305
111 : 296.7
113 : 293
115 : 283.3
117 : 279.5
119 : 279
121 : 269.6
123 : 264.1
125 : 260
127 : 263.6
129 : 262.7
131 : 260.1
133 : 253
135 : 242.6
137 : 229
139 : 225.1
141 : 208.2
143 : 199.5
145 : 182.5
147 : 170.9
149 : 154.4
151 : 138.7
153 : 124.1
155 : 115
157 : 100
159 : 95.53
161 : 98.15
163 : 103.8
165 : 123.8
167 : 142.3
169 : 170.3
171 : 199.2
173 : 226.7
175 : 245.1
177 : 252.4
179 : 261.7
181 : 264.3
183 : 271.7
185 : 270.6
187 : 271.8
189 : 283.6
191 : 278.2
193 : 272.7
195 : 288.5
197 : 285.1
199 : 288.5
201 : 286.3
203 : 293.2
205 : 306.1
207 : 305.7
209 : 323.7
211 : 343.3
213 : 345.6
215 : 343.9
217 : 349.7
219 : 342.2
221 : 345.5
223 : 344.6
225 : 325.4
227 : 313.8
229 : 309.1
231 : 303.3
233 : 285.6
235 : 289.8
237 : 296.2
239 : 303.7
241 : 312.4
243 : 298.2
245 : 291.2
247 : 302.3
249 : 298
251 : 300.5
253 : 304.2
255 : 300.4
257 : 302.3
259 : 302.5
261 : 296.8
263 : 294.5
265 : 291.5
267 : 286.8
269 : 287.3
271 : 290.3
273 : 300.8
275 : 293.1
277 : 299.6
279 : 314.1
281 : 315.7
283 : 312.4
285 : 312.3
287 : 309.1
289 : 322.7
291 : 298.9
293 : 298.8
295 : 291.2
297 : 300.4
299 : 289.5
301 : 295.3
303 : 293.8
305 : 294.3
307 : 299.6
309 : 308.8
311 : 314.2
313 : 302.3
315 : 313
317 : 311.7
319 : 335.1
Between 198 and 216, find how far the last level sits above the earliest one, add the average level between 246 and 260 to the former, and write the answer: 357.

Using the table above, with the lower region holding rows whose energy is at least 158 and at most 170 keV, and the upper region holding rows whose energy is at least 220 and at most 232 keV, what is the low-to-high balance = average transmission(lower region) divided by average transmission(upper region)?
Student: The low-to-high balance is 0.38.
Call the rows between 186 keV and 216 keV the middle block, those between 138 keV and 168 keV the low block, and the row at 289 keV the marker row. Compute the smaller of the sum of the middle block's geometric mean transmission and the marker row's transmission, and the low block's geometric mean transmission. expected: 140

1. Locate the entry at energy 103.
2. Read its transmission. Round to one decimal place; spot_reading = 326.5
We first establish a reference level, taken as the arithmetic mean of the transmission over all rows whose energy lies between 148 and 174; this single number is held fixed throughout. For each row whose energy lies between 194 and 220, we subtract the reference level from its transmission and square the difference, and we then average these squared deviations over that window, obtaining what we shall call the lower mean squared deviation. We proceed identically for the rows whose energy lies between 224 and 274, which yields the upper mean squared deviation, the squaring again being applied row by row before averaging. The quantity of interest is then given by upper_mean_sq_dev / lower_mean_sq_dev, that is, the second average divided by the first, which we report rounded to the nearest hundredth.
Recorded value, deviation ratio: 0.81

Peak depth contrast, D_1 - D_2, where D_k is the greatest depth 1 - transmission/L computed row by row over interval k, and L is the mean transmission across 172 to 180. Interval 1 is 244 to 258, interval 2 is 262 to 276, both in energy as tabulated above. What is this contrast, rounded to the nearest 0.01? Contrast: -0.02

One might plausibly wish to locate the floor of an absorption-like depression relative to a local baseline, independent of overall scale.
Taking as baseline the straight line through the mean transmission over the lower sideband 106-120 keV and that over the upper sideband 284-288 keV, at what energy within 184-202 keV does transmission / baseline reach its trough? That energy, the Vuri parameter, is 185 keV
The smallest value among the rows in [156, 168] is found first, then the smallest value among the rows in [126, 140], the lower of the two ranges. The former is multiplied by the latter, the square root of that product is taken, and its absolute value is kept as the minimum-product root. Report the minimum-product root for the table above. 147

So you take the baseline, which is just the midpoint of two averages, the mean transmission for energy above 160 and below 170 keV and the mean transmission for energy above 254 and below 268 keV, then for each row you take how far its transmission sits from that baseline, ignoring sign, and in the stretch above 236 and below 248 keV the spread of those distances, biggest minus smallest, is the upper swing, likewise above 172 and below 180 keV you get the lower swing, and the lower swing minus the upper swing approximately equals 14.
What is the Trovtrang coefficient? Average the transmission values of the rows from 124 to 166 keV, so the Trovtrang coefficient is 181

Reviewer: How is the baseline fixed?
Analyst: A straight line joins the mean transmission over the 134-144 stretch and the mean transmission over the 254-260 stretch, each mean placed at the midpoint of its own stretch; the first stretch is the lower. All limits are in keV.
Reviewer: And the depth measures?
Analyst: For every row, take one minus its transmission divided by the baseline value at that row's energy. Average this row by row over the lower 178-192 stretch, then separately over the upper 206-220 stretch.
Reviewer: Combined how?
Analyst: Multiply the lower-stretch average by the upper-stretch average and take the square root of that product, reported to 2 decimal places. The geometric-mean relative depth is 0.13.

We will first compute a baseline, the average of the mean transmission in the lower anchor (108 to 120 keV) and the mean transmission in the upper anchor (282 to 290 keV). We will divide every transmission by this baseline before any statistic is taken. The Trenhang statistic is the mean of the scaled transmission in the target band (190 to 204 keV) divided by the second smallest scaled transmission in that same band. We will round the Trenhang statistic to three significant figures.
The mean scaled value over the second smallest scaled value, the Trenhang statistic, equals 1.02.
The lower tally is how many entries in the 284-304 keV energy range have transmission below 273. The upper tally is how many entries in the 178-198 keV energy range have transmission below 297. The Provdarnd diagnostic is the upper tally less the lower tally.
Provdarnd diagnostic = 10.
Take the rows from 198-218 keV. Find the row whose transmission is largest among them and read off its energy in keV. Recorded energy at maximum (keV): 217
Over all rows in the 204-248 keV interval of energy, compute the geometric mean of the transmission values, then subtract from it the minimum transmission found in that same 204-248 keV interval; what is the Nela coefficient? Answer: 31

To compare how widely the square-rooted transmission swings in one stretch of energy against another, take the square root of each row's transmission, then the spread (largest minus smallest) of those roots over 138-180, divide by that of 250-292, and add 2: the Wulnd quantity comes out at 8.2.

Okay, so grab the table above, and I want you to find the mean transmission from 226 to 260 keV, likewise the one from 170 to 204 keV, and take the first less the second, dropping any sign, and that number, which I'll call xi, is 34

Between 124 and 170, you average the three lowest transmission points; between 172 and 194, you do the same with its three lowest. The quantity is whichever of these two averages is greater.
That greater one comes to 241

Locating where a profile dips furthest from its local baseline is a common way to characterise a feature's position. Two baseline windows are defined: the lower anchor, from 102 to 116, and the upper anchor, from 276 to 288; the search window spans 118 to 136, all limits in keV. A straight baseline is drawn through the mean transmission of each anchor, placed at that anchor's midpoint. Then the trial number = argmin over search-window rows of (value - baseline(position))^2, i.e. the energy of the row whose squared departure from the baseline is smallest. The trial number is 119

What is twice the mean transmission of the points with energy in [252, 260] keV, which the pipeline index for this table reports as 605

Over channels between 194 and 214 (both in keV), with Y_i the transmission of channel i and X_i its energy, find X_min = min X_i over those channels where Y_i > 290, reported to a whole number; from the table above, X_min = 203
